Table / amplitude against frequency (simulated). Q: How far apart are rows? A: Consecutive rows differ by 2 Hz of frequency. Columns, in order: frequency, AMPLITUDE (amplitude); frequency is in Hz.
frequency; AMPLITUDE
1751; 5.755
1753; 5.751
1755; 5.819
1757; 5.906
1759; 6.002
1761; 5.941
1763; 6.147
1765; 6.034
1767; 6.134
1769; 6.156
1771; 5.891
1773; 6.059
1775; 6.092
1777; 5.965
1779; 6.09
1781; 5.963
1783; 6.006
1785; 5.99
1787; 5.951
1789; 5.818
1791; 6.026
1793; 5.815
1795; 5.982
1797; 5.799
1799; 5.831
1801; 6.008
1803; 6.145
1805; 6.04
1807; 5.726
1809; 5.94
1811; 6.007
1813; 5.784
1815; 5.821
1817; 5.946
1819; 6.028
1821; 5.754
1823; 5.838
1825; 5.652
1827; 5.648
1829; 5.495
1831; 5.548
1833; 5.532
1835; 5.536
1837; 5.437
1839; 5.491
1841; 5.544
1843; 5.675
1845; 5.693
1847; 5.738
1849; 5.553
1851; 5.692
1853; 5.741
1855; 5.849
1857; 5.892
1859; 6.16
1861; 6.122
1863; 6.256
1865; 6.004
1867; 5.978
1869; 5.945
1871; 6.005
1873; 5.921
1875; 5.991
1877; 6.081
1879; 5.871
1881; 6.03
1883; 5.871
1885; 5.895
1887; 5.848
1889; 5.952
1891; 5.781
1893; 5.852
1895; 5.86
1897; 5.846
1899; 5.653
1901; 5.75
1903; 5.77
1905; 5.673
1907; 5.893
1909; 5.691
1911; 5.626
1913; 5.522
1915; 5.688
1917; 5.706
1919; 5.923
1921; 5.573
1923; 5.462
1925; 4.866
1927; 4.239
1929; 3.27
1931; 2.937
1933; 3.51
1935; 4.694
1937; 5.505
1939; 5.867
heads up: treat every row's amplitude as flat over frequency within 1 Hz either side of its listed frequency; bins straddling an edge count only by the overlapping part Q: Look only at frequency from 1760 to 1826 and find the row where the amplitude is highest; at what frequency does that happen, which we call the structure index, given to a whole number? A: 1769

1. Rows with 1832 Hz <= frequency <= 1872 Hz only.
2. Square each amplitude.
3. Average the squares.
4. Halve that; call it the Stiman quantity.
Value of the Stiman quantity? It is 16.8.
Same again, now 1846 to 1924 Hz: 17.1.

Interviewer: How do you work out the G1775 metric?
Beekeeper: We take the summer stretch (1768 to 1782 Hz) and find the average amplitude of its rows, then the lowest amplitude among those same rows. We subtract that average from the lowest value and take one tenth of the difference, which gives -0.014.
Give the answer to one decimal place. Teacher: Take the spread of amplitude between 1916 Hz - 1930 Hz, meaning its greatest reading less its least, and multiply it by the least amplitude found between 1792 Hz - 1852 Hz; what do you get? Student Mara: 14.4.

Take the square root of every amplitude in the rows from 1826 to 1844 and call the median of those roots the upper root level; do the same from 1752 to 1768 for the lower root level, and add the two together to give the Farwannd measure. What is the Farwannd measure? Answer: 4.80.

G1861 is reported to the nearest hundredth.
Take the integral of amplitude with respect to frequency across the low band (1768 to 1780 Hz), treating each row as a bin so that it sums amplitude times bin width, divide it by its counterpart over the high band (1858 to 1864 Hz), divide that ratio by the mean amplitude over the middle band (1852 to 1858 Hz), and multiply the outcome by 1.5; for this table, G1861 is 0.50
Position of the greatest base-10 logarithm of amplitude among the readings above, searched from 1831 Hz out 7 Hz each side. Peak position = 1825 Hz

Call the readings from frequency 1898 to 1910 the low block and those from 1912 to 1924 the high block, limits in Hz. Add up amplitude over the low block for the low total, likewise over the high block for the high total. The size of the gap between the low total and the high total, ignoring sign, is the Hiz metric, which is 0.6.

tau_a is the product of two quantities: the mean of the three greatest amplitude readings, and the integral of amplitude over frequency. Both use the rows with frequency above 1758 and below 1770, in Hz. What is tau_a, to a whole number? 448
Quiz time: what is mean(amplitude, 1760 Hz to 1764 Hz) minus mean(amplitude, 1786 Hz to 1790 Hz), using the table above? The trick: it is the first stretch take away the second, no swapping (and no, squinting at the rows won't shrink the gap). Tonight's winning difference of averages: 0.16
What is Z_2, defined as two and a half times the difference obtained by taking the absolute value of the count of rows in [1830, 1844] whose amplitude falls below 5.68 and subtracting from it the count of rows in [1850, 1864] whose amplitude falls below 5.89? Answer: 10.0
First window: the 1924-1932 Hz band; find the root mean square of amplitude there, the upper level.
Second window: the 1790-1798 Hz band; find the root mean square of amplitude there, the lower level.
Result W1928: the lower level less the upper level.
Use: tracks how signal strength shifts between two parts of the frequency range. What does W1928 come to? 2.0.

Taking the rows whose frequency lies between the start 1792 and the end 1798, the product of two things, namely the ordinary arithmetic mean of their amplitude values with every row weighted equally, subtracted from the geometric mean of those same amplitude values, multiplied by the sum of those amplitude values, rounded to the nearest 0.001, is -0.010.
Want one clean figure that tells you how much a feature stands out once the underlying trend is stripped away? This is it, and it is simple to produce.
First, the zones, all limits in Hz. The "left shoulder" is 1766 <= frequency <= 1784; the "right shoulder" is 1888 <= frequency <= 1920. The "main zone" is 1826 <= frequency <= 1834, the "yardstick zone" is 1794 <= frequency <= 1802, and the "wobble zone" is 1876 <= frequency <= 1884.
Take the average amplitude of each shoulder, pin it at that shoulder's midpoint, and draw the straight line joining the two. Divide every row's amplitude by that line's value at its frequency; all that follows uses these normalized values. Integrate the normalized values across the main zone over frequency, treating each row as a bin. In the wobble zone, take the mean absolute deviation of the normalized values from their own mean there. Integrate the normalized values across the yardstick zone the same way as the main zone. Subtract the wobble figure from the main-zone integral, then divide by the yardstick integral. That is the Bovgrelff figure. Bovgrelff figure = 0.950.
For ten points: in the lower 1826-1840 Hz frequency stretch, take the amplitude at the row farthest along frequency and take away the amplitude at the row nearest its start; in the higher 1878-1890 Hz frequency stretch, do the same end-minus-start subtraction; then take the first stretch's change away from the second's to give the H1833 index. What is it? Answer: 0.2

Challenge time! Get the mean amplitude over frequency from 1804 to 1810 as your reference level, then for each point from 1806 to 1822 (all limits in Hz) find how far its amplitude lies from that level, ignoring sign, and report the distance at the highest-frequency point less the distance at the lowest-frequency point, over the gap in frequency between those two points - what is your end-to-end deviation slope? -0.0020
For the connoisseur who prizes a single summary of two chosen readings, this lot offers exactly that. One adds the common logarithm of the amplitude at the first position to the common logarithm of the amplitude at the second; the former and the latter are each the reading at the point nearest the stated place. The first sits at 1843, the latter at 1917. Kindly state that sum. 1.51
